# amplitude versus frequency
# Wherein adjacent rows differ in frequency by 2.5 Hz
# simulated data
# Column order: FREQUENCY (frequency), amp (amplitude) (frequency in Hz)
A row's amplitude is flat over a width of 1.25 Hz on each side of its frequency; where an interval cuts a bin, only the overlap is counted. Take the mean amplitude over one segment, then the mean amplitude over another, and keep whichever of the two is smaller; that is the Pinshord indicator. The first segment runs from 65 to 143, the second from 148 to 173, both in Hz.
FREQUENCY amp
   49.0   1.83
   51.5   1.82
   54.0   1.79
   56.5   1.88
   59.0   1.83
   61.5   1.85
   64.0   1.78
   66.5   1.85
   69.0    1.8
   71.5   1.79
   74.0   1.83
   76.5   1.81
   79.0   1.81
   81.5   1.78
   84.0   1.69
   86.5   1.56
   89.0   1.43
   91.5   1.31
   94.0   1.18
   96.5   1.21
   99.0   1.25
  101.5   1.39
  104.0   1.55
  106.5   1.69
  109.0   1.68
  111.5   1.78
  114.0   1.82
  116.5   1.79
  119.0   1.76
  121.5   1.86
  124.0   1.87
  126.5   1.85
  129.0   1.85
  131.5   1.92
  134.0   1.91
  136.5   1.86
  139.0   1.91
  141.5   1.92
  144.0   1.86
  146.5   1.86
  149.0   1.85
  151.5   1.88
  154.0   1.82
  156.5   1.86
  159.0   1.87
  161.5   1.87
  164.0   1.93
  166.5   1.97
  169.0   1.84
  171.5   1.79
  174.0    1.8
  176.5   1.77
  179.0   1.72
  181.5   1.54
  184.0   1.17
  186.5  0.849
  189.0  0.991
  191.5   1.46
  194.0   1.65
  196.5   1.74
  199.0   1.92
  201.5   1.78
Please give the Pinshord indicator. 1.70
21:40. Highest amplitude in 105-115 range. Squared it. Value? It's 3.31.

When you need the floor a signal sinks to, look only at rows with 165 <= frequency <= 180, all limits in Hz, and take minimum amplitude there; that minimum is 1.72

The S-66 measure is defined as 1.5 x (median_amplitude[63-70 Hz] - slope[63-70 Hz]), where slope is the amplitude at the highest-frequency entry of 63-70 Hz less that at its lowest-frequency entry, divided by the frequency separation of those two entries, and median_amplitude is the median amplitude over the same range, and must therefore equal 2.69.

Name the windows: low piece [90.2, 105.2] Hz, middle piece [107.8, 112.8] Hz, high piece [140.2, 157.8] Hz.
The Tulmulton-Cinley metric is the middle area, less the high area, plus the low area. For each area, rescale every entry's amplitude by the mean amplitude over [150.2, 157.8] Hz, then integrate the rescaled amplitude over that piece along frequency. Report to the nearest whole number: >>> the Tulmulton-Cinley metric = -2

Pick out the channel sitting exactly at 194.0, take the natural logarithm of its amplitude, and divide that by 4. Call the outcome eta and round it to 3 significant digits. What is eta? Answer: 0.125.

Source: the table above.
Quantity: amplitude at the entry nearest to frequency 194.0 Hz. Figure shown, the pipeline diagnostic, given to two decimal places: 1.65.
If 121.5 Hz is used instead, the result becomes 1.86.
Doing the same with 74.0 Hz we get 1.83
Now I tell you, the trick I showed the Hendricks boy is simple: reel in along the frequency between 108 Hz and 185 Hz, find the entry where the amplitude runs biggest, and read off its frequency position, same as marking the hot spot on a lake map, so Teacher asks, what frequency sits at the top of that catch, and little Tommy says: 166.5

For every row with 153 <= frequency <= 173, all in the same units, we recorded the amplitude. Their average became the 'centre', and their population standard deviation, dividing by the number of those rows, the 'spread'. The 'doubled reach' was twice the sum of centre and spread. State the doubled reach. 3.85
